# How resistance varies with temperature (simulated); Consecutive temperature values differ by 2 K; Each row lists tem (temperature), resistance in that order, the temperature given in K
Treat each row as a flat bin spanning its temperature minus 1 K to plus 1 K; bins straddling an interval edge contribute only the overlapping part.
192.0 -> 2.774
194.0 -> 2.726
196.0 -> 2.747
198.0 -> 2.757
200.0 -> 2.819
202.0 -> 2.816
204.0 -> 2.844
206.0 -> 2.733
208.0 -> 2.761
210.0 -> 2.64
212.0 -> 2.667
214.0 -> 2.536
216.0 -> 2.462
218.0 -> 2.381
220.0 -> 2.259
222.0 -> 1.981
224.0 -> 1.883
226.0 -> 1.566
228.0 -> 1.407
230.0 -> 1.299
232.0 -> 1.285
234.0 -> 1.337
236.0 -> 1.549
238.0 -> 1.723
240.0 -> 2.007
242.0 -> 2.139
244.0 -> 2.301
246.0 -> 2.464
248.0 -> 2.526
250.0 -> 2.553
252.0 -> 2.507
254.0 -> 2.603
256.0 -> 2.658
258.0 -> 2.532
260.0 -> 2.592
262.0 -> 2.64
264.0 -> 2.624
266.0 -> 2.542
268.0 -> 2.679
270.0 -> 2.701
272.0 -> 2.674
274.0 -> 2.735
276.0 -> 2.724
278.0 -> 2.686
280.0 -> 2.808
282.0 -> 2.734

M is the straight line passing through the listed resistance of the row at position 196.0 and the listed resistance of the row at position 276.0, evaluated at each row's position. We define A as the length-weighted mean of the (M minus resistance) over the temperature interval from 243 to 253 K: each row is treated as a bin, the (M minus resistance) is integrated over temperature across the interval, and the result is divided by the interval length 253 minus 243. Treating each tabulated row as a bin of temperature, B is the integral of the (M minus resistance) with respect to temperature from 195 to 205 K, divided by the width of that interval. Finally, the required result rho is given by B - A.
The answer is -0.31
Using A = 0.3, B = -0.1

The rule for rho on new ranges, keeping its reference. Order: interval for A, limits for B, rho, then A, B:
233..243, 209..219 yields -0.78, 1.0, 0.2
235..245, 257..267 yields -0.65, 0.8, 0.1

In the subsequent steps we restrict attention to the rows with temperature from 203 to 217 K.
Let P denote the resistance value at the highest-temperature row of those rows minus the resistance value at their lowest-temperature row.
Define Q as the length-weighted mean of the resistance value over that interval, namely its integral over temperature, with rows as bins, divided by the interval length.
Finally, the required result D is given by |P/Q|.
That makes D 0.14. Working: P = -0.4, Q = 2.7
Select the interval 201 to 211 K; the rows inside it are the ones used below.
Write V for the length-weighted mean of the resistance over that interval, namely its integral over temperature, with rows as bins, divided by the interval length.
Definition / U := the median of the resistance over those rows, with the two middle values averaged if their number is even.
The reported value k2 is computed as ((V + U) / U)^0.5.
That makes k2 1.41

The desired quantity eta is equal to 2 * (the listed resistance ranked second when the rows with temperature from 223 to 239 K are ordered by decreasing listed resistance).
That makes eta 3.45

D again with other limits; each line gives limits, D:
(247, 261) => 0.03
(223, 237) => 0.23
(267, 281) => 0.05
